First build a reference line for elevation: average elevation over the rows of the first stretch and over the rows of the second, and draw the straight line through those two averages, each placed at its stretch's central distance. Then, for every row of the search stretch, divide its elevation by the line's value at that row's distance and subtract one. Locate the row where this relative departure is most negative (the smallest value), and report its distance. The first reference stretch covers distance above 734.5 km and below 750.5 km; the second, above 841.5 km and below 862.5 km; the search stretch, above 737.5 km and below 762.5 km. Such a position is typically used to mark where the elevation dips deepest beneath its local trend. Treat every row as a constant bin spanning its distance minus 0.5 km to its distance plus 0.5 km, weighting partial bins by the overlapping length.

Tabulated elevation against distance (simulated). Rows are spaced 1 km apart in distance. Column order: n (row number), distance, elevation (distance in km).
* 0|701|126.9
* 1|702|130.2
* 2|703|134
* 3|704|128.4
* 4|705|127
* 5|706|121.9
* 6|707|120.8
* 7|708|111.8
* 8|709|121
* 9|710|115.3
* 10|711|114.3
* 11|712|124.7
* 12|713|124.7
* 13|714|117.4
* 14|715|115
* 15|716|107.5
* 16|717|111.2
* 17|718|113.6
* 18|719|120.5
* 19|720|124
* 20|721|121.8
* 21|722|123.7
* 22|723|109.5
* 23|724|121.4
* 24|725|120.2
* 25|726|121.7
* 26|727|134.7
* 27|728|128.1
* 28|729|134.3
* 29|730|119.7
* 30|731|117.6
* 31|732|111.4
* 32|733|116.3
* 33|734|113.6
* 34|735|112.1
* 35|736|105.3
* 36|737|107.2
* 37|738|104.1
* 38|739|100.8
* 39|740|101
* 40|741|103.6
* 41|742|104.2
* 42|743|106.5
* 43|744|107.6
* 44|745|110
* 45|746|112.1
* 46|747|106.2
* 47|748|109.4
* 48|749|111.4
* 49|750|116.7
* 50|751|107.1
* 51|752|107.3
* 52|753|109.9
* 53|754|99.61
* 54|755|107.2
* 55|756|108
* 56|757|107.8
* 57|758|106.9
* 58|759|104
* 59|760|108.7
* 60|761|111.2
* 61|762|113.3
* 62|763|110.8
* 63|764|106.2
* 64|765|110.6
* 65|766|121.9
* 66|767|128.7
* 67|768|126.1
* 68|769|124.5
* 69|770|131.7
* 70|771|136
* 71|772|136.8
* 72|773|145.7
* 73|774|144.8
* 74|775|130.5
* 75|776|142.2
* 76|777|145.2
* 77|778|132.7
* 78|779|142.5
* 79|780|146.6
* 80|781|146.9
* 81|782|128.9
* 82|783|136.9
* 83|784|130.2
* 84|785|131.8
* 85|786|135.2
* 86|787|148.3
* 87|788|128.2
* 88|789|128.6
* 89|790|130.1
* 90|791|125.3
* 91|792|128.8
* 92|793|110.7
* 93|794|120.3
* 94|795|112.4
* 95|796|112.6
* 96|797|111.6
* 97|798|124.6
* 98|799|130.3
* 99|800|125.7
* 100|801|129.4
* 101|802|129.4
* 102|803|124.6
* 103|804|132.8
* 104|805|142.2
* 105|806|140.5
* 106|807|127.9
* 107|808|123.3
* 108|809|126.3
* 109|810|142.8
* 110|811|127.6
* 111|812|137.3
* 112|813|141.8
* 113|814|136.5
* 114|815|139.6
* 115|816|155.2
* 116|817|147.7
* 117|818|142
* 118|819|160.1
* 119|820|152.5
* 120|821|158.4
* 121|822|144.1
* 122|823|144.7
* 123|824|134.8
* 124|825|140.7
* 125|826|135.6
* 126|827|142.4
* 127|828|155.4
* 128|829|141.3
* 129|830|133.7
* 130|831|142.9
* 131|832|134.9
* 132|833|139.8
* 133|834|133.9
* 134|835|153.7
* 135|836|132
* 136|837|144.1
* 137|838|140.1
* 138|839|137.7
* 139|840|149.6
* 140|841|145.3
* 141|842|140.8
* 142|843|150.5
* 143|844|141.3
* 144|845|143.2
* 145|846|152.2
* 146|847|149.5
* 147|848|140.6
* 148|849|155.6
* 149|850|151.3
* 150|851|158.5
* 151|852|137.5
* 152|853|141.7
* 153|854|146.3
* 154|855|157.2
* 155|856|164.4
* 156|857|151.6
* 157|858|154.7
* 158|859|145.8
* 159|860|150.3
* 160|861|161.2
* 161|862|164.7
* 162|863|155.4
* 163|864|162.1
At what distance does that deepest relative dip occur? 754 km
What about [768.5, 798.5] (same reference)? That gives 797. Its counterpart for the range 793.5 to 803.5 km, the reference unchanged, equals 797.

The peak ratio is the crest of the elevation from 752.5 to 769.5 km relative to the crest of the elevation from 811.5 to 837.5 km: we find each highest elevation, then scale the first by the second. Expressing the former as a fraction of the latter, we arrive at 0.804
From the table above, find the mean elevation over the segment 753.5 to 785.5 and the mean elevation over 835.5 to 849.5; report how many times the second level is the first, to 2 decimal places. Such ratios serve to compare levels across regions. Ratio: 1.15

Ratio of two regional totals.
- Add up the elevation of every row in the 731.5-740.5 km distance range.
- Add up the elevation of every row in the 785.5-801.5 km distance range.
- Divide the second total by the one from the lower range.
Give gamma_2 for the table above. 2.1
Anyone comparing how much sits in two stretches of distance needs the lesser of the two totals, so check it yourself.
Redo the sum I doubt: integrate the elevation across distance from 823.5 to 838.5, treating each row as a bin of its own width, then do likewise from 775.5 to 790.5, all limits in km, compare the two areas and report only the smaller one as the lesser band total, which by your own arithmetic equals 2054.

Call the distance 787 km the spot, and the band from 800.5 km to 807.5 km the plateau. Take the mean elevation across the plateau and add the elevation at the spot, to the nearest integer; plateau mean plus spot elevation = 281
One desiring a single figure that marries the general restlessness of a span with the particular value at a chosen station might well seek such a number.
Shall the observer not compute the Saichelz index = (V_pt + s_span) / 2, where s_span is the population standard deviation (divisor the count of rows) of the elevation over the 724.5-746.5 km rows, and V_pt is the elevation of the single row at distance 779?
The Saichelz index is 76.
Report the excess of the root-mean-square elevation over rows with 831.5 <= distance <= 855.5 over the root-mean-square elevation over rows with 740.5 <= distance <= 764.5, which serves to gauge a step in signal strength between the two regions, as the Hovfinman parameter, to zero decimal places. 37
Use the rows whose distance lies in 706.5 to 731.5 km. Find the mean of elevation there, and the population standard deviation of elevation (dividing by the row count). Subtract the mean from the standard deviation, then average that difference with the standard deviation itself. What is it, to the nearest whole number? -53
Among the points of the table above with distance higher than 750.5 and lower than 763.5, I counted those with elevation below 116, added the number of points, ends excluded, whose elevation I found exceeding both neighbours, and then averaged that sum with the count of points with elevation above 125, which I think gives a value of 8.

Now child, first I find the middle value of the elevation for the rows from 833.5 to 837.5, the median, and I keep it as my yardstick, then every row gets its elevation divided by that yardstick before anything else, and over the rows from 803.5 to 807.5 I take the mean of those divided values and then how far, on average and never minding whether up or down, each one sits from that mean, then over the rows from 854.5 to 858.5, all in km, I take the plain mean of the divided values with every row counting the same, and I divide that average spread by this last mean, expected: 0.035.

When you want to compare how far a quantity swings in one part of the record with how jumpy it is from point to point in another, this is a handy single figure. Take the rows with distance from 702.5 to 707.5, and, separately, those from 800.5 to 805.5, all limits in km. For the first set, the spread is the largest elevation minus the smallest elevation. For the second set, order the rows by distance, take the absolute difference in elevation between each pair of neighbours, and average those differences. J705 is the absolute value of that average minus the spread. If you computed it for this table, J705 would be 8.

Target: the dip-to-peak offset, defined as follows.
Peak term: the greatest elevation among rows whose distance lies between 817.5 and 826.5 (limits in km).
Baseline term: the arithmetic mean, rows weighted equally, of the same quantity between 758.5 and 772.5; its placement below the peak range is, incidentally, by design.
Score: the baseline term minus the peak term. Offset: -41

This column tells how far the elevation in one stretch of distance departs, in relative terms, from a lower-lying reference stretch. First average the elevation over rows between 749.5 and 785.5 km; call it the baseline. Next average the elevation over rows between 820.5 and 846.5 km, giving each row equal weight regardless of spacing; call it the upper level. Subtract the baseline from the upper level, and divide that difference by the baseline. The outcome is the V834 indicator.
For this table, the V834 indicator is 0.16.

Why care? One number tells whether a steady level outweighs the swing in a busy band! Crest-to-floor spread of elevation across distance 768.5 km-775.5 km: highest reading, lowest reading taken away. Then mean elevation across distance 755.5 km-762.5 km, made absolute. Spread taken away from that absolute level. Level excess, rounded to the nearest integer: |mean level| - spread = 87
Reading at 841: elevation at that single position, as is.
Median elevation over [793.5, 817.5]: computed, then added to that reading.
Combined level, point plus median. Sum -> 275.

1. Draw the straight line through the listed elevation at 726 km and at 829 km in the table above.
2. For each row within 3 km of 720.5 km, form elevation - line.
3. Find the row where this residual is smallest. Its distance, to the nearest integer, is 723 km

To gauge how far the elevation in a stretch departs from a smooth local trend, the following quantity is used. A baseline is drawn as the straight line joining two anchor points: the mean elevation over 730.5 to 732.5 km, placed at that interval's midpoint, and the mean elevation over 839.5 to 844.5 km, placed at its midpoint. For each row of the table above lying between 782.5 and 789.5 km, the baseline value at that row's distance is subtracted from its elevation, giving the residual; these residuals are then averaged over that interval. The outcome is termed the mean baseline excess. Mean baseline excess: 4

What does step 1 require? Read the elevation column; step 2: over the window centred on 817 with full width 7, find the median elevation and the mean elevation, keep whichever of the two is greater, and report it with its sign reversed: -148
